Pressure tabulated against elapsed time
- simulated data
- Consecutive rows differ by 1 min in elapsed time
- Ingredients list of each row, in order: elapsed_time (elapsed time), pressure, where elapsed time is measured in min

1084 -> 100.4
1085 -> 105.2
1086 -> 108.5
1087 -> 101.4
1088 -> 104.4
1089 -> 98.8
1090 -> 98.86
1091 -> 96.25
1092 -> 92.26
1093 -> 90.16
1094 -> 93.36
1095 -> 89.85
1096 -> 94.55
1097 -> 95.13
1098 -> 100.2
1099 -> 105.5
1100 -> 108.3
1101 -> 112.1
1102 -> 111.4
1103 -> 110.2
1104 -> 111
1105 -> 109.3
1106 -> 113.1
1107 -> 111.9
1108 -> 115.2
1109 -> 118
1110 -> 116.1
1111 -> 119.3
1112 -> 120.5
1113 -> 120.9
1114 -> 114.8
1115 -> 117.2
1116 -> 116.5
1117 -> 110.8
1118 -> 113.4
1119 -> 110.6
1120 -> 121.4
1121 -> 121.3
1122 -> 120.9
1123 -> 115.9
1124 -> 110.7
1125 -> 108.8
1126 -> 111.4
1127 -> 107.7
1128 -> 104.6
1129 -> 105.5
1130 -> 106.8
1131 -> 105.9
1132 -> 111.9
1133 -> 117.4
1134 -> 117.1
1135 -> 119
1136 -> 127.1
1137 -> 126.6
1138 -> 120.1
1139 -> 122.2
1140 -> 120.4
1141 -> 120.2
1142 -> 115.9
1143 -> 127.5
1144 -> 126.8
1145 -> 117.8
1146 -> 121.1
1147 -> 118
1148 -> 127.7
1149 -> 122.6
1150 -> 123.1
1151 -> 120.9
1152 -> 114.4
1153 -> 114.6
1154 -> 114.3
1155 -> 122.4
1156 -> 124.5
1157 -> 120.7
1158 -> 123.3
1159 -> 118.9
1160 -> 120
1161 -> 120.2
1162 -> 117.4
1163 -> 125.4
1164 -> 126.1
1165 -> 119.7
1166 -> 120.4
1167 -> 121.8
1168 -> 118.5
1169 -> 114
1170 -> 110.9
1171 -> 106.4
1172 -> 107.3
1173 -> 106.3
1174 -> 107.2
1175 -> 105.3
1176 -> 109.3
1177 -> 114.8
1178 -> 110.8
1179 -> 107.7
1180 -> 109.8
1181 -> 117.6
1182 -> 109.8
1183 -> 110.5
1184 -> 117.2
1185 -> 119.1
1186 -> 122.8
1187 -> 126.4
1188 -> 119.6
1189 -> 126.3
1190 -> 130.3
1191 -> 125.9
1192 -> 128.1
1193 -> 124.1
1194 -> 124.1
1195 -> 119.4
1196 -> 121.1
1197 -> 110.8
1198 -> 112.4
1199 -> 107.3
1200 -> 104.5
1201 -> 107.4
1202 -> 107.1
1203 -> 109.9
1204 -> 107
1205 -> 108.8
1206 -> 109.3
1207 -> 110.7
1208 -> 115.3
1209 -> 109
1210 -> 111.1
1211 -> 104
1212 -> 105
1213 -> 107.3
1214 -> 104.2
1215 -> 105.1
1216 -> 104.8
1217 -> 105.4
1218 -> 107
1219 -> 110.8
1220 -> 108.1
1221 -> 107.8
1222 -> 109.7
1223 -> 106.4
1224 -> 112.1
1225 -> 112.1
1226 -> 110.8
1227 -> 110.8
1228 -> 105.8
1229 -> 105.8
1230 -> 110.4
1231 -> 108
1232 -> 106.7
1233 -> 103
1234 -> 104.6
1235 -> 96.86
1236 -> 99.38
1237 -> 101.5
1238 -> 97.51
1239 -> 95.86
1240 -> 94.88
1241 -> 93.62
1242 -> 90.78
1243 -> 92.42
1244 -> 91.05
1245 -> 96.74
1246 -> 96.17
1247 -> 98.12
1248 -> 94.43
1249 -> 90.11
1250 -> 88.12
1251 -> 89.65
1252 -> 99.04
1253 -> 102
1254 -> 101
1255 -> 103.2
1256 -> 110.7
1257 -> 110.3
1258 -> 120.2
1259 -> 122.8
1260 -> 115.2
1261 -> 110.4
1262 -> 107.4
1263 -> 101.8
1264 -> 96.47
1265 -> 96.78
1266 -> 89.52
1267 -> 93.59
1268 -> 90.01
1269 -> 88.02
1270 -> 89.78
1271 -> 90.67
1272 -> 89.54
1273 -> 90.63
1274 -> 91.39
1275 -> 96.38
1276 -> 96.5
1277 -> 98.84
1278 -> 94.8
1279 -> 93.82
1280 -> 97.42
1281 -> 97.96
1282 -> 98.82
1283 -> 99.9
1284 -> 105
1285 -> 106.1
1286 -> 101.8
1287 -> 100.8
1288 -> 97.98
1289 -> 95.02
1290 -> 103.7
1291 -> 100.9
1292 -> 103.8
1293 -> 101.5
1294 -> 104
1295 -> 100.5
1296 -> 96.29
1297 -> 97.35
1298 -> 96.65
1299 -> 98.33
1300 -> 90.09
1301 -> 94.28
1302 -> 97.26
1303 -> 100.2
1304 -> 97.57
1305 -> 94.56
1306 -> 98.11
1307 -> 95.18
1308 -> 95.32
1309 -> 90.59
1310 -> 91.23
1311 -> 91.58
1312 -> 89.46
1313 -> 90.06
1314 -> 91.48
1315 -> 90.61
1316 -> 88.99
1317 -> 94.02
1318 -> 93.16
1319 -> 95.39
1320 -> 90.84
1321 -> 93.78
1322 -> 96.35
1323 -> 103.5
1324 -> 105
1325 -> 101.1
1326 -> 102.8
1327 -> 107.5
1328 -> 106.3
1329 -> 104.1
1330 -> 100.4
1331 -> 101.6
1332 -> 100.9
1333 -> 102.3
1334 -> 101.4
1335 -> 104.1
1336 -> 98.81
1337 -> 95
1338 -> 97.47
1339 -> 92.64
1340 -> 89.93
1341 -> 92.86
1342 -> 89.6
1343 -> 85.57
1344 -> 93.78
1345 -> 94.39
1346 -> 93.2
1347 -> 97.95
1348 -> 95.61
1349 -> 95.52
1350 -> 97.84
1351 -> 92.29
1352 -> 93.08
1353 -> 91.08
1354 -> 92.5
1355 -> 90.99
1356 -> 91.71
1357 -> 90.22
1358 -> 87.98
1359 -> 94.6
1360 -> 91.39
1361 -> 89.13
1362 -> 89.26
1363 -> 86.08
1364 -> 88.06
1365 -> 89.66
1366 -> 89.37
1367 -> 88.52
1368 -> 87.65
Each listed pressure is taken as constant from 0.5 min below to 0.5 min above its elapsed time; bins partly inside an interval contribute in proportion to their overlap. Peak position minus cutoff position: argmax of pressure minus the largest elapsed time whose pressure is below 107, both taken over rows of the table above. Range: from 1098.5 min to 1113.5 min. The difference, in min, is 14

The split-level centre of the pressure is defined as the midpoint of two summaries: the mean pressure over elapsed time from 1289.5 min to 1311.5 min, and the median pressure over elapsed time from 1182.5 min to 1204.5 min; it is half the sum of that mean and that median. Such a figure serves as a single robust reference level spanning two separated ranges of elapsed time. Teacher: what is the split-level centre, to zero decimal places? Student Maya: 108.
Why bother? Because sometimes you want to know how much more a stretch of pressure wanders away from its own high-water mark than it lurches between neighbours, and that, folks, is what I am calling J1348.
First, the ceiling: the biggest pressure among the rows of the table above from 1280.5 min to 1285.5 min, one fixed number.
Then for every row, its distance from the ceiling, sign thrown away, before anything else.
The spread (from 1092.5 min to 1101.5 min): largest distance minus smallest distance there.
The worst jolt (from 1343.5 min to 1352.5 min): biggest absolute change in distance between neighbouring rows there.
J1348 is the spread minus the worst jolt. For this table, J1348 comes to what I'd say 10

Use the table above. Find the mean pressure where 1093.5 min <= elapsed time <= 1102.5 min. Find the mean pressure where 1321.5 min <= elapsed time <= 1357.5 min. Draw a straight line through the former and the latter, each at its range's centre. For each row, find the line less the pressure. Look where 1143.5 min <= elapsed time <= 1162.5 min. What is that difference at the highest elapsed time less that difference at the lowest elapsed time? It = 9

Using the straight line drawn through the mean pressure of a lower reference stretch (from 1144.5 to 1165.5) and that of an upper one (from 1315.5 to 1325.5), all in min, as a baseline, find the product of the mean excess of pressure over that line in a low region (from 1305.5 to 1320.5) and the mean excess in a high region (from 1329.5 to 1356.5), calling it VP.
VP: -12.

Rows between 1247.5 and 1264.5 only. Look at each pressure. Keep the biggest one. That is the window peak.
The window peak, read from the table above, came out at 122.8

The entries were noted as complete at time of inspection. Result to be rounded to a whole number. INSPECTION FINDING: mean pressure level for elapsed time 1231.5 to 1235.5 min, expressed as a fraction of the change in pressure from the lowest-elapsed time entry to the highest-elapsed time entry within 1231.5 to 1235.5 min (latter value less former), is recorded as -10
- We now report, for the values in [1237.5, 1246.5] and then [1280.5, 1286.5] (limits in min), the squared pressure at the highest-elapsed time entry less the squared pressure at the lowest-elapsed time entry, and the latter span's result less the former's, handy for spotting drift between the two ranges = 1027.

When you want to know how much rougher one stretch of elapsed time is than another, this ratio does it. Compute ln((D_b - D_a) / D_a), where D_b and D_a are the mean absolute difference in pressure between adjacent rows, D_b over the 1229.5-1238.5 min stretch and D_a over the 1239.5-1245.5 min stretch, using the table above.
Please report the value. -1.43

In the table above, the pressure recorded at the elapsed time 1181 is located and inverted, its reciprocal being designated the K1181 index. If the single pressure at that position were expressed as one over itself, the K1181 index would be 0.0085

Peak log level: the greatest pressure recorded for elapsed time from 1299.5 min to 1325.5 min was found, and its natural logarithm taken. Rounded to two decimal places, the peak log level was 4.65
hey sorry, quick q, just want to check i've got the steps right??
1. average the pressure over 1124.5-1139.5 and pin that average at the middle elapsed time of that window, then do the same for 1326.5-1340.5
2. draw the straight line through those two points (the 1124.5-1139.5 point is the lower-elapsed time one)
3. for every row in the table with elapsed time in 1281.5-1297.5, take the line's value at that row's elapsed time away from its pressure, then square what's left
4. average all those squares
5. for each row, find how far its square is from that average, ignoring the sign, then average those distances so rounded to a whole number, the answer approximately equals 15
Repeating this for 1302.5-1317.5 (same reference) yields 45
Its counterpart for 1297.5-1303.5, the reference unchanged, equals 40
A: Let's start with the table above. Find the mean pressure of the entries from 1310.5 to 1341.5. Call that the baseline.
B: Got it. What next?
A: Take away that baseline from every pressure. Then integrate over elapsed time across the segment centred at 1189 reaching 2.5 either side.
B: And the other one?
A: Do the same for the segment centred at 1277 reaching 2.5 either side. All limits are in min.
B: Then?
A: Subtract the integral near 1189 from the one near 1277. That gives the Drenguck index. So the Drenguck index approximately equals -148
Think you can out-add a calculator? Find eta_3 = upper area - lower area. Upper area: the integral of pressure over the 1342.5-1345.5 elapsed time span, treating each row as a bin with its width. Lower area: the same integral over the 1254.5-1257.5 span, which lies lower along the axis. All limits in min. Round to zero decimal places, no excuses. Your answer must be -50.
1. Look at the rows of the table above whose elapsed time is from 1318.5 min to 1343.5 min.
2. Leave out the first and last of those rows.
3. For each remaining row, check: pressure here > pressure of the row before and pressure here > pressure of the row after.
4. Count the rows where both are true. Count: 7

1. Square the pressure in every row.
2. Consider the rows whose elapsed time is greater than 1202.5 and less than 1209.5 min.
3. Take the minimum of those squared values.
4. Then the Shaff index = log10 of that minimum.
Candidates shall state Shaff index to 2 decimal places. 4.06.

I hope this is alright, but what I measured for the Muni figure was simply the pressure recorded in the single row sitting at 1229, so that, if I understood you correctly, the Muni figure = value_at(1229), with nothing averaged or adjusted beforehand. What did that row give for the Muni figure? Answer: 105.8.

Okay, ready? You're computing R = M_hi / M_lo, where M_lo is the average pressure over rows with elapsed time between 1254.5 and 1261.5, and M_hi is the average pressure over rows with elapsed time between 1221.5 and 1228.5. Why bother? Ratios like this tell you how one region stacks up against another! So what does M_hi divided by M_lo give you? 0.97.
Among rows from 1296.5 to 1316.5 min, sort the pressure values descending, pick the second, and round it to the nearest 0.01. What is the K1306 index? 98.33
